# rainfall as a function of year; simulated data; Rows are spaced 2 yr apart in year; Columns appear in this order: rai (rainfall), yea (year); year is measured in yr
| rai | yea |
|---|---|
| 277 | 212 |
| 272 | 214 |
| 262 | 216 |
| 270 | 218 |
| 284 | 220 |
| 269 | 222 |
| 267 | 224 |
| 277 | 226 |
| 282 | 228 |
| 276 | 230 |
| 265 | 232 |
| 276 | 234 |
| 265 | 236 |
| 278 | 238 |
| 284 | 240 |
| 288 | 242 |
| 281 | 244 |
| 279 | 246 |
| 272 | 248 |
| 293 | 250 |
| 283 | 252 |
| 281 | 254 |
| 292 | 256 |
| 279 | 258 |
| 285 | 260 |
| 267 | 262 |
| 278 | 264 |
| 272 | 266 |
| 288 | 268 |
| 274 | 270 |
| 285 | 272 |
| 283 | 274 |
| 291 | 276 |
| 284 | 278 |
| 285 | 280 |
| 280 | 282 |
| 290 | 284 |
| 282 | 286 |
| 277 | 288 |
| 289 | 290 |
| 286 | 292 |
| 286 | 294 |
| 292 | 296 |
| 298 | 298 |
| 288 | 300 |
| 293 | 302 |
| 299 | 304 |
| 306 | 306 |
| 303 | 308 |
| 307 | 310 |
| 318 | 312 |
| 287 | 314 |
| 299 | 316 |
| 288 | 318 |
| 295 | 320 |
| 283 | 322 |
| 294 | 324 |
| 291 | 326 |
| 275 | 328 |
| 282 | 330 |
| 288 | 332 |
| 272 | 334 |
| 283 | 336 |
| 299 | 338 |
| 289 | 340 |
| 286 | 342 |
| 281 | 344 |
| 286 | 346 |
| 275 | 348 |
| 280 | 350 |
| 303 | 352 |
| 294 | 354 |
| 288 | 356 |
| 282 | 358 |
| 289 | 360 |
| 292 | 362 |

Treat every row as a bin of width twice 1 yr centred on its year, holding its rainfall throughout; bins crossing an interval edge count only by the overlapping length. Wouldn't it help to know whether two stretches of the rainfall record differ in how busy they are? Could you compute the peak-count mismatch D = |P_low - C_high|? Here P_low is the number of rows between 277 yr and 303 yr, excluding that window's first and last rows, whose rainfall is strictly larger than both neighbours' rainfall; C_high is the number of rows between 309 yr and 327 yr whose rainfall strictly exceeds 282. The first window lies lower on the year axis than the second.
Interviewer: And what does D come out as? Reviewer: 5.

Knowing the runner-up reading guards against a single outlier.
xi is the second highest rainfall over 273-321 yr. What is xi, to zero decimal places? 307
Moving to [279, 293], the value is 289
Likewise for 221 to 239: 278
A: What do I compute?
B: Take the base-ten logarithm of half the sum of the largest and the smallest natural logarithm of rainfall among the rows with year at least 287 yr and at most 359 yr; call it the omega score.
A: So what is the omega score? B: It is 0.755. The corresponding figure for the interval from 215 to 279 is 0.750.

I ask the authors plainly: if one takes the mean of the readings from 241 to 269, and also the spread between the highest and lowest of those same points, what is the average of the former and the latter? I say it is 153.6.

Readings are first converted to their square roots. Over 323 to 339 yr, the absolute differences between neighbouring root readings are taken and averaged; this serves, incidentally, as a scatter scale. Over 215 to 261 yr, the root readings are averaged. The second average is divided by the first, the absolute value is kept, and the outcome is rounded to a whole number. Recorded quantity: 52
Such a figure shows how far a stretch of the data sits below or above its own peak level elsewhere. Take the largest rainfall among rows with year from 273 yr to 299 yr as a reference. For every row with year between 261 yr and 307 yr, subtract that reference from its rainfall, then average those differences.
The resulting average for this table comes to -12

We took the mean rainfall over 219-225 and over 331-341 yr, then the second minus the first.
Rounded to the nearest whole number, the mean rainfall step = 13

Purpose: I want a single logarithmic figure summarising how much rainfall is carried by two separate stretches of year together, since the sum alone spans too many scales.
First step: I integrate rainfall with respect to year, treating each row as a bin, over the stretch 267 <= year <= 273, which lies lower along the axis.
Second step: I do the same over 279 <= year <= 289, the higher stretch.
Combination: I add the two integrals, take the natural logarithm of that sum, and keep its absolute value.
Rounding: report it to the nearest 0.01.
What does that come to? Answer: 8.42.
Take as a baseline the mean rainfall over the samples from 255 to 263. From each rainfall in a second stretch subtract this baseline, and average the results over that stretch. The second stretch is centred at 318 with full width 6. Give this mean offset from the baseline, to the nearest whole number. 13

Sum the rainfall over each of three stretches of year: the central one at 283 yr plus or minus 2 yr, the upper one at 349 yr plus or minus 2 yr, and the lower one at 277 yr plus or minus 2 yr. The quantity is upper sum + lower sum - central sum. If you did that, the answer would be 560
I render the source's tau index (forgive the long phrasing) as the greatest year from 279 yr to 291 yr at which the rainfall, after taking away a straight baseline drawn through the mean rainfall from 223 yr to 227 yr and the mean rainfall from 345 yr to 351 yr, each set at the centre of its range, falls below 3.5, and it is 288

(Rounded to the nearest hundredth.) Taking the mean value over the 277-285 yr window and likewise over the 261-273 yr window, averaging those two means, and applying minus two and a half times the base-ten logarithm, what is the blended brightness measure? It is -6.12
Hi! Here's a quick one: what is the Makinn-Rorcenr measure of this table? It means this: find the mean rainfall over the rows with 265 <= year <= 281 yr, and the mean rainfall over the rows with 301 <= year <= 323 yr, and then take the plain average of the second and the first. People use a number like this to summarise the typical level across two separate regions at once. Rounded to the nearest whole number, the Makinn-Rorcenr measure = 290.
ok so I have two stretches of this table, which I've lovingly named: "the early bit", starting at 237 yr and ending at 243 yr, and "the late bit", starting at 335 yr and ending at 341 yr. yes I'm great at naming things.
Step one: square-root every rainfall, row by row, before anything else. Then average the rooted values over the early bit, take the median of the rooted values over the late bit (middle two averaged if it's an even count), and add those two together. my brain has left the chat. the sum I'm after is 33.8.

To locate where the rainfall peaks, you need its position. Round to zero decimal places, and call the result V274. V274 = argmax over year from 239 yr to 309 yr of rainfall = 306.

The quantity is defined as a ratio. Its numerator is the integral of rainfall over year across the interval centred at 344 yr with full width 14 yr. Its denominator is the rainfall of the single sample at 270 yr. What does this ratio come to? 14.6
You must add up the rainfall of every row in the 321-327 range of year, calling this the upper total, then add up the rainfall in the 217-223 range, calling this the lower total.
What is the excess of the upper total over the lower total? 45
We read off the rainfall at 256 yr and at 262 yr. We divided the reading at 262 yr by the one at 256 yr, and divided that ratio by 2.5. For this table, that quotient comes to 0.366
